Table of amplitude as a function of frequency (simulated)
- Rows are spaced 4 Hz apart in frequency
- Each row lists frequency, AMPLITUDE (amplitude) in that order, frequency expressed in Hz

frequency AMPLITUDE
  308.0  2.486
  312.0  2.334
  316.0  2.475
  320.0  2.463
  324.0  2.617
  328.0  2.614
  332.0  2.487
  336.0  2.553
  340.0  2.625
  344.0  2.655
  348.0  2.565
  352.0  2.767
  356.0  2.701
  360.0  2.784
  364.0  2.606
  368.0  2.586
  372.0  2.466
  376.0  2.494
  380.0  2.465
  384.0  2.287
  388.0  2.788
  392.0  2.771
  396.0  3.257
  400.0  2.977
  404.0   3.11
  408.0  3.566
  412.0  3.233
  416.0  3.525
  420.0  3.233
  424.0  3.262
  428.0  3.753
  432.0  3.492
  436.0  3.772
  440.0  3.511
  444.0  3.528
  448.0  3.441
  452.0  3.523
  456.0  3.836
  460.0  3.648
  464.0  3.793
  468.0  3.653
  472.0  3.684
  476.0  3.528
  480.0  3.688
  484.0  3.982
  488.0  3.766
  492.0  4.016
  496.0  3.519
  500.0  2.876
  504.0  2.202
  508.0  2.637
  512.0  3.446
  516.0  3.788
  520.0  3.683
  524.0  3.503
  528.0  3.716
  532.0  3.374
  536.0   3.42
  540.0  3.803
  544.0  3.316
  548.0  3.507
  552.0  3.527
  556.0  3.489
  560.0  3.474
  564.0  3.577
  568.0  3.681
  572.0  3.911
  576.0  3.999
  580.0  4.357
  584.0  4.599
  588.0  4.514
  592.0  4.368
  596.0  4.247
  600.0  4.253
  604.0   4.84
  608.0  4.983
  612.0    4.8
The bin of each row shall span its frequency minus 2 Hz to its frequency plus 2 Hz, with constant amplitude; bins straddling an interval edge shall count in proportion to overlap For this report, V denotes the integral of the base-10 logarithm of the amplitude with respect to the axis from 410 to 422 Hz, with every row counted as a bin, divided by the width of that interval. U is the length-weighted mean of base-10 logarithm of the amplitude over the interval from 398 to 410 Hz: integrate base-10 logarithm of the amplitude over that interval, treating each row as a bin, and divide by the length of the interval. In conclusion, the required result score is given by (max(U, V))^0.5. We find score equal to 0.723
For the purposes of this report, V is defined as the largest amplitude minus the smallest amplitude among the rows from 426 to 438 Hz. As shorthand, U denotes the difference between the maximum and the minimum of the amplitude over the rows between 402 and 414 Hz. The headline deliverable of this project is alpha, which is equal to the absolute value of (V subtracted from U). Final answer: 0.2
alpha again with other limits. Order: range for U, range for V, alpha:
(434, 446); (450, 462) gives 0.1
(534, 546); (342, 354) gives 0.3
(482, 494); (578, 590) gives 0.0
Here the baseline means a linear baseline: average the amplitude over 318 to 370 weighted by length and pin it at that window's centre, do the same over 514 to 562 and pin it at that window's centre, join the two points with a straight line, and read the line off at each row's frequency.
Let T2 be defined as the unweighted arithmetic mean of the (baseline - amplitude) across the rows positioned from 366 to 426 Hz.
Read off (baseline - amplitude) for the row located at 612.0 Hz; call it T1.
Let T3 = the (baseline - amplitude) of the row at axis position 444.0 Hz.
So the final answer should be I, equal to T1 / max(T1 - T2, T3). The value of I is 2.1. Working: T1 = -0.9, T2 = -0.07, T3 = -0.43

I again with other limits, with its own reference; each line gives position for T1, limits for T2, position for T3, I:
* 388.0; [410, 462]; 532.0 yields 0.1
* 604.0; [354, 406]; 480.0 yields 2.3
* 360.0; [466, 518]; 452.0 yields -3.4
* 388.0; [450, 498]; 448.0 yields 0.1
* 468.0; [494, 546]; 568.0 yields -33.2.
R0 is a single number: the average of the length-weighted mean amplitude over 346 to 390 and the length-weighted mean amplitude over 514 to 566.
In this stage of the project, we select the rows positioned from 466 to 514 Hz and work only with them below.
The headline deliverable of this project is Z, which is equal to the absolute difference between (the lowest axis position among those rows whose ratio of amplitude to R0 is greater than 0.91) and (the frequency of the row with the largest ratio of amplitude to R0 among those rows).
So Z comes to 24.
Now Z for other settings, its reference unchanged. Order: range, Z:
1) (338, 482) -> 60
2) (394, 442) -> 40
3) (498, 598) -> 84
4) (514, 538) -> 0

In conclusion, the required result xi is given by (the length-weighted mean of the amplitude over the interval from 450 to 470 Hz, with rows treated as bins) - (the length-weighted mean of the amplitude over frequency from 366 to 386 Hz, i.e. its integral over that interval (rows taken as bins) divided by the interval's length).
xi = 1.2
